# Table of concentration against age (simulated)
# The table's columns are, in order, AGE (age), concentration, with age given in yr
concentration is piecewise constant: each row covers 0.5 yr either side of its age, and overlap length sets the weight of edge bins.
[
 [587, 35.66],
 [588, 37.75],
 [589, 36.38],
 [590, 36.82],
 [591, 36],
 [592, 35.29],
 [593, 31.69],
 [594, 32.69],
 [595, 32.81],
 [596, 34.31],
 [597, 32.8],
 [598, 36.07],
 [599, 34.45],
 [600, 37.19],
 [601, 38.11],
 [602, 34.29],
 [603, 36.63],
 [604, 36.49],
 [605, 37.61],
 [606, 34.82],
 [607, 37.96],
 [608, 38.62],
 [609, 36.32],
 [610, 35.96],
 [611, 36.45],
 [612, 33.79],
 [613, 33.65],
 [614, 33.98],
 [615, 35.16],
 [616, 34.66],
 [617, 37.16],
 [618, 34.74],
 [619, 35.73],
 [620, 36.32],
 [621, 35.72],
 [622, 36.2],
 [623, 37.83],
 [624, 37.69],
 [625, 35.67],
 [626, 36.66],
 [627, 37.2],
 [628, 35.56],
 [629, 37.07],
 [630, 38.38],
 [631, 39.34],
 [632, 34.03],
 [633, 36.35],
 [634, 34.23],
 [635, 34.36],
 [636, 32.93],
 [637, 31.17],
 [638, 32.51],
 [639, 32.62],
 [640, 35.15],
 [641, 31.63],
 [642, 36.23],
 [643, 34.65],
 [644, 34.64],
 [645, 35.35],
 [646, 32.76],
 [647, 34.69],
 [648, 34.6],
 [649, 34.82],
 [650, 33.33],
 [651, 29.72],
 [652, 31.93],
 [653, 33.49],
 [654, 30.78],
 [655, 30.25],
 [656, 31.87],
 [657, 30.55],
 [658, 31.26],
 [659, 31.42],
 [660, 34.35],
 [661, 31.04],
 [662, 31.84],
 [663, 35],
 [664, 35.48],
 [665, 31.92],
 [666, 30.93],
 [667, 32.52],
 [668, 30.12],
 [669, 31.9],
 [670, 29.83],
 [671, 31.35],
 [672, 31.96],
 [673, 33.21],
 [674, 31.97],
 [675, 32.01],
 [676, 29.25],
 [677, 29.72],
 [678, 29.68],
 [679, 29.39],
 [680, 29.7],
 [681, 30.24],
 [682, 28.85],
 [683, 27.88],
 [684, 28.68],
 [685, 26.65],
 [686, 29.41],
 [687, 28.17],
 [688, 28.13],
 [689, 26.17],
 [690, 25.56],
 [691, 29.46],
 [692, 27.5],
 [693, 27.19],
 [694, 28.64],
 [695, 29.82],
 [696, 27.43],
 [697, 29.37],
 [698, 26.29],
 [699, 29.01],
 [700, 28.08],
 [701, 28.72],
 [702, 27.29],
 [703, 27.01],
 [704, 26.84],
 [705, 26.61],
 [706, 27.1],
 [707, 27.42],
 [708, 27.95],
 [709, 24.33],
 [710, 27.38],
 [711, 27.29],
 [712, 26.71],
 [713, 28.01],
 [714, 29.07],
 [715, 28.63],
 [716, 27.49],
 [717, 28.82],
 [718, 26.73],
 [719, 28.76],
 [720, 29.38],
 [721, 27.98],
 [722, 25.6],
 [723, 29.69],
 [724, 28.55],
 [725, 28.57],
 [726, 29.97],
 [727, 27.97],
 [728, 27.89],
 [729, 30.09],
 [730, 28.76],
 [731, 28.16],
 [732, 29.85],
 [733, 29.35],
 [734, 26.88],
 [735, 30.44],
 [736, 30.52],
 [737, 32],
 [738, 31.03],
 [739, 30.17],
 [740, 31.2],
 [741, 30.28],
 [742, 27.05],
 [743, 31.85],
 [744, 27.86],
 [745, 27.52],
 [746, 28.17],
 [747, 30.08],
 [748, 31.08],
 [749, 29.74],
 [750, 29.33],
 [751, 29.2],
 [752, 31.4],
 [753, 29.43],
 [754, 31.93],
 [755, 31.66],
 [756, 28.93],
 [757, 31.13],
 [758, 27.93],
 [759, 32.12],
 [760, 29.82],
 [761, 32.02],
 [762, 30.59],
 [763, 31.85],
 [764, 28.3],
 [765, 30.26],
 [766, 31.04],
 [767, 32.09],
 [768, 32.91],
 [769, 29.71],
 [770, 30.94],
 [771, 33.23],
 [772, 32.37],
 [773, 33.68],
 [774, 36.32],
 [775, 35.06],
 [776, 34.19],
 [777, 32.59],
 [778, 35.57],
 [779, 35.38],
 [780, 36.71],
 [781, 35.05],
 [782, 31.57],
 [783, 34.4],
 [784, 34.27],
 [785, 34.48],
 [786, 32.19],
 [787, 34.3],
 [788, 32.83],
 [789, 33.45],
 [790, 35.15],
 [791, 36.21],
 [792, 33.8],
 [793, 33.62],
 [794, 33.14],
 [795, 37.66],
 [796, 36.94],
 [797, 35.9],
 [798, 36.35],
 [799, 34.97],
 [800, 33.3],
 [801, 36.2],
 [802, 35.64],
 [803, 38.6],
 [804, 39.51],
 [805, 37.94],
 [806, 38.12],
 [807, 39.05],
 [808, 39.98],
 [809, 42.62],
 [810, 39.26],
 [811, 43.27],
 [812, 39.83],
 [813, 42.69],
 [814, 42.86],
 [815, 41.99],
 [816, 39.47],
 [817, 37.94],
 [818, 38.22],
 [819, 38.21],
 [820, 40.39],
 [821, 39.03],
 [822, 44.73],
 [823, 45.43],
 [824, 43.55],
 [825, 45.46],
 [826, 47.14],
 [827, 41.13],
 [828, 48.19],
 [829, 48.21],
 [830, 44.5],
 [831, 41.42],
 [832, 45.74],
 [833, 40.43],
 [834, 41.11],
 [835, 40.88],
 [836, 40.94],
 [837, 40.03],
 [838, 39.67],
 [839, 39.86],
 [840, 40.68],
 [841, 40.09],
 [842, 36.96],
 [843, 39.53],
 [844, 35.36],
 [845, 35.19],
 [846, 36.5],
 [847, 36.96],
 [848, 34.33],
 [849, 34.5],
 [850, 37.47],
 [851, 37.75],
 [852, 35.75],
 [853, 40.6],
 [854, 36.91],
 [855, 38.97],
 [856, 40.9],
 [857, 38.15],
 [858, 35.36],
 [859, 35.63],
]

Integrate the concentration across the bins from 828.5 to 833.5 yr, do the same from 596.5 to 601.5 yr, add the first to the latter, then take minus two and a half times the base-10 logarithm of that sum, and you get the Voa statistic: -6.50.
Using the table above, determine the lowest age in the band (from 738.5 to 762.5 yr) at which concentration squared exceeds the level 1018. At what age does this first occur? 754 yr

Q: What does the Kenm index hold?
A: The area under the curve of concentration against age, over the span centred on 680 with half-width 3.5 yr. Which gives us 205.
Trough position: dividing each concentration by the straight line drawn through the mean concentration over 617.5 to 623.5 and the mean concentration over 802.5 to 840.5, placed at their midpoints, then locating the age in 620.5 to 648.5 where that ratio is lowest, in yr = 637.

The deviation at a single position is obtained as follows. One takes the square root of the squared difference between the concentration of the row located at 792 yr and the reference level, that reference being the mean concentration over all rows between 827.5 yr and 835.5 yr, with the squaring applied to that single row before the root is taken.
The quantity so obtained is 10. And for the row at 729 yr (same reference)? 14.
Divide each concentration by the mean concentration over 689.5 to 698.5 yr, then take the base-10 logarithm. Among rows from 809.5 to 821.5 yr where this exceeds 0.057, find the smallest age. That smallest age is 810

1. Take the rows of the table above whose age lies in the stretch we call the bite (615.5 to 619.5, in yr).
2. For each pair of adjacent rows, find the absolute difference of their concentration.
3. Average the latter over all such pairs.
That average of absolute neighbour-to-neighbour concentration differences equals 2.0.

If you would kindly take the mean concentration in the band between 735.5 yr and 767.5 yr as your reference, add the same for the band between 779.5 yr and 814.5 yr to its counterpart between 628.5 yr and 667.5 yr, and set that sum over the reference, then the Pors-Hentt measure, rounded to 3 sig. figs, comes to 2.32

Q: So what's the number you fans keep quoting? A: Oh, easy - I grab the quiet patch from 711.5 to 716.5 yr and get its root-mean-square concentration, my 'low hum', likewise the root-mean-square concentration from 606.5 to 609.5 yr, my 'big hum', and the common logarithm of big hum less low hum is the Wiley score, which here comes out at 1.0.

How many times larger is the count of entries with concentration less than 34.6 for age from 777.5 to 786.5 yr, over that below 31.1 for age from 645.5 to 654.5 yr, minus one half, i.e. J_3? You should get 2.0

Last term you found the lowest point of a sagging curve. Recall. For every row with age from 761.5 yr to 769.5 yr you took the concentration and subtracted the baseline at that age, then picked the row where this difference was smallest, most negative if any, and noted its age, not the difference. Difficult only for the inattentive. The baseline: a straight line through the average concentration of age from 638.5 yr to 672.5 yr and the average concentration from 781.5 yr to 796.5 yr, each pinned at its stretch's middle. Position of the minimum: 764 yr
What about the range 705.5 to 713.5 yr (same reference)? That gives 709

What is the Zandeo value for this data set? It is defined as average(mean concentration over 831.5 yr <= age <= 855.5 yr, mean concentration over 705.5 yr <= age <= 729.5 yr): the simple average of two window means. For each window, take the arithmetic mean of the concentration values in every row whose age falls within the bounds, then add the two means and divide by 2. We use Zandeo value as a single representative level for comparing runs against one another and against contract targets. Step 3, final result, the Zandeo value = 33.3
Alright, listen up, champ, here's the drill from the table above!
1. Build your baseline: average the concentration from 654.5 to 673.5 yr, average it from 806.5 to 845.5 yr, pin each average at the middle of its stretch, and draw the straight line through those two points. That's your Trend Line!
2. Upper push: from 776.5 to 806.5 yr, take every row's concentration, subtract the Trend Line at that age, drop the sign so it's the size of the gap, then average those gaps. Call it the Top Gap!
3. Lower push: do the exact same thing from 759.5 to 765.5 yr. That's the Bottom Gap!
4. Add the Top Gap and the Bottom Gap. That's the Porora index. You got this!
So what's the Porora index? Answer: 11.3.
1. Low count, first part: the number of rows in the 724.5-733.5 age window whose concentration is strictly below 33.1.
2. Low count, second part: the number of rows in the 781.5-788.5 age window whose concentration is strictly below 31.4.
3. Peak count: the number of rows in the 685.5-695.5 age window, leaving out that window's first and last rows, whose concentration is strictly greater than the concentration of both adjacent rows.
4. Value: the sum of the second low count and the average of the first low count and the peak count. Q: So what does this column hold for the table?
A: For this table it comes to 5.0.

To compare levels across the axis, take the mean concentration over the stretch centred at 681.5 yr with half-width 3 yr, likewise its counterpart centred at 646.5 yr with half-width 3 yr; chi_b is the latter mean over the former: 1.18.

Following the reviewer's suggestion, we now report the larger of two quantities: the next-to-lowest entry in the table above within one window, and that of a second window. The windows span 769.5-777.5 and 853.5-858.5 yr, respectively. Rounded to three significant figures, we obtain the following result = 36.9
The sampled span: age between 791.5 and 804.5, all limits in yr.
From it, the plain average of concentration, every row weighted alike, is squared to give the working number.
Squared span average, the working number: 1283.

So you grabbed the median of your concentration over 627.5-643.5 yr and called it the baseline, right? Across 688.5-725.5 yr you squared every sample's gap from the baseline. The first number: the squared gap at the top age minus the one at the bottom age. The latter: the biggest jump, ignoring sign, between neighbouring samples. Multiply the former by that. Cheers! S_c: -2074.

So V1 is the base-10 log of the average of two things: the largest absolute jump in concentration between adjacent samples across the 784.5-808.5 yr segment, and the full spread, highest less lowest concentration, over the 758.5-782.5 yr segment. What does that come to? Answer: 0.81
